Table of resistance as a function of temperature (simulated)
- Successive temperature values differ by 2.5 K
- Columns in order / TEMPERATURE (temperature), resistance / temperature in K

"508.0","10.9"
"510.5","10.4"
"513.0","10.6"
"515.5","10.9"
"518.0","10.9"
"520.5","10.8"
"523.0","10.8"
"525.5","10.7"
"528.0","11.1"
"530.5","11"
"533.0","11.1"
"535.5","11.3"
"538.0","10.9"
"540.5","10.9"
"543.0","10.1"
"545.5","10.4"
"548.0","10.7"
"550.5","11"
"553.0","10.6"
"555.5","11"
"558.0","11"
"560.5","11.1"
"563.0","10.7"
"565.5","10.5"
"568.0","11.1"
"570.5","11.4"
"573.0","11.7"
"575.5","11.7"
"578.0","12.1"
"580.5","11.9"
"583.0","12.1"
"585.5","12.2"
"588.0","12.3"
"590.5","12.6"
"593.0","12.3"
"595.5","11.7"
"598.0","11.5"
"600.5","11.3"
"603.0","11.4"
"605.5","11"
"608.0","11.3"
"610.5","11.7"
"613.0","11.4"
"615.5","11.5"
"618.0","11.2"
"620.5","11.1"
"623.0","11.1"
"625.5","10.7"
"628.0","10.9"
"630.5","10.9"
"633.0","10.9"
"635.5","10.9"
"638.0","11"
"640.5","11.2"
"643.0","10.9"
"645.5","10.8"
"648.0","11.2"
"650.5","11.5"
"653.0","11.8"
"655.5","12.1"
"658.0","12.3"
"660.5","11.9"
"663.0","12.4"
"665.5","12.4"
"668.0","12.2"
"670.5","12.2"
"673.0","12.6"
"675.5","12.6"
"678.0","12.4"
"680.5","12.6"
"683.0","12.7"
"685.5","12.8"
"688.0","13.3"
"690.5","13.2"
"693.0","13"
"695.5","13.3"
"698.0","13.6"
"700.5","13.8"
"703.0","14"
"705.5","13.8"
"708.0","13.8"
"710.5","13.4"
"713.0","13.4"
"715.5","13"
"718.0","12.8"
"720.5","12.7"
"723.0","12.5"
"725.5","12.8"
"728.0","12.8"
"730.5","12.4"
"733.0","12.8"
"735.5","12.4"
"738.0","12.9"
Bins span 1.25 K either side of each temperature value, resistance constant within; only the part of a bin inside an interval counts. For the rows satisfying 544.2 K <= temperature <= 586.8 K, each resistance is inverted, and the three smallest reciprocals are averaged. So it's 0.082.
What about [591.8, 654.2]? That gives 0.084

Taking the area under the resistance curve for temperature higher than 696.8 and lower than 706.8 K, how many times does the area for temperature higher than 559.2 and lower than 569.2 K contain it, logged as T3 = 0.79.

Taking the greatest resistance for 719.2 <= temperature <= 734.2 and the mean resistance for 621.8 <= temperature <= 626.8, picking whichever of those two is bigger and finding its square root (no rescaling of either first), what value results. 3.58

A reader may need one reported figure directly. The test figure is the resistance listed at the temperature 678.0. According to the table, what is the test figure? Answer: 12.4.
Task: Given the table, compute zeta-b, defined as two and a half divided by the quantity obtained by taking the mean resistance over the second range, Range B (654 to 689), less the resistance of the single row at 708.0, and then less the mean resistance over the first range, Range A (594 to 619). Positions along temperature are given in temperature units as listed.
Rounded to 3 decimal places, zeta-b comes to -0.196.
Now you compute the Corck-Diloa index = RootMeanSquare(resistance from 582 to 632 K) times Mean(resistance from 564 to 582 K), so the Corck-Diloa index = 132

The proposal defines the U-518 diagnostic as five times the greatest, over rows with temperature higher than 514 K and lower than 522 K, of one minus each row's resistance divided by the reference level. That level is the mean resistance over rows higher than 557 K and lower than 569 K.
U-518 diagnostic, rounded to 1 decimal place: 0.0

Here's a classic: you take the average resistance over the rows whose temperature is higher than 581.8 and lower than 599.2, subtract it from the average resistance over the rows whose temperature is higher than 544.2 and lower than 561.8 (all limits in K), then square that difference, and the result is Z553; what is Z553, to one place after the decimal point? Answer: 1.6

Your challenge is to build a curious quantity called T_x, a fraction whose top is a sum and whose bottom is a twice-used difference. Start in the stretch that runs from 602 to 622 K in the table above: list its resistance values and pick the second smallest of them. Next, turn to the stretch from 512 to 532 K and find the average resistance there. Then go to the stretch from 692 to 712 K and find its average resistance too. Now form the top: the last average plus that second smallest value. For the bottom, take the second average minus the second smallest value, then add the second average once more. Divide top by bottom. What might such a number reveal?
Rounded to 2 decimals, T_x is 2.33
